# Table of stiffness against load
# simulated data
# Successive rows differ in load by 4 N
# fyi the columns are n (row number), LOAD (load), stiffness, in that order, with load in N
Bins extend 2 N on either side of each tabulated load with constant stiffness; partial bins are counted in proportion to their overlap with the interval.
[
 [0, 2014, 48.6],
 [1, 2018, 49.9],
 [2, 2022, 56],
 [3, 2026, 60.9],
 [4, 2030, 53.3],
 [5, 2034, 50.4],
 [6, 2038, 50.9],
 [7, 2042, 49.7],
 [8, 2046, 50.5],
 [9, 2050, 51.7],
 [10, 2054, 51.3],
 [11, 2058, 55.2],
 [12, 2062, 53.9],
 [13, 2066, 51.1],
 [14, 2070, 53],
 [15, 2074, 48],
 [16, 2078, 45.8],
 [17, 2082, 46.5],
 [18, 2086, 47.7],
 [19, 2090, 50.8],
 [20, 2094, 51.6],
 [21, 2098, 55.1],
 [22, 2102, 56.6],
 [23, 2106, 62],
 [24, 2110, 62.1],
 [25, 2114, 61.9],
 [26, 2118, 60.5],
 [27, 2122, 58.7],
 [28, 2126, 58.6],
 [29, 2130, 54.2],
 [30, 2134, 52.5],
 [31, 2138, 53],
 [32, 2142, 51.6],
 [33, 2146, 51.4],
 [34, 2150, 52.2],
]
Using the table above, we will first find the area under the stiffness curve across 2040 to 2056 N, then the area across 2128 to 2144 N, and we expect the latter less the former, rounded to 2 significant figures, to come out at 32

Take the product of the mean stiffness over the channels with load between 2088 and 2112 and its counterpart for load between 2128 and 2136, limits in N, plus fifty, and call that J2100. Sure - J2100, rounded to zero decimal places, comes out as 3057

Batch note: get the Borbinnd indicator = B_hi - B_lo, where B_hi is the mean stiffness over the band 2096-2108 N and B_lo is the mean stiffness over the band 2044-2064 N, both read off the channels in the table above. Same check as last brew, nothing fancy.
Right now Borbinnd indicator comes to 5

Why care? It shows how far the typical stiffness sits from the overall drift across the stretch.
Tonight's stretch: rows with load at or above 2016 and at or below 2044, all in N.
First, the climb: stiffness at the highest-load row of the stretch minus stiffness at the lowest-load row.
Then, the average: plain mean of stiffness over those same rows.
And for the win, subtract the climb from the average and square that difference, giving 2832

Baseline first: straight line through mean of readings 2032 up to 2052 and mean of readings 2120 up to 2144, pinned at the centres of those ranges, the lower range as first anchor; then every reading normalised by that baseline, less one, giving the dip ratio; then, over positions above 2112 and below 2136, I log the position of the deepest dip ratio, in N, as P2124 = 2134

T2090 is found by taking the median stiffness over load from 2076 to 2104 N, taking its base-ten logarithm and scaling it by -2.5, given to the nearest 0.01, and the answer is -4.26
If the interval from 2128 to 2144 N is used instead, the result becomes -4.31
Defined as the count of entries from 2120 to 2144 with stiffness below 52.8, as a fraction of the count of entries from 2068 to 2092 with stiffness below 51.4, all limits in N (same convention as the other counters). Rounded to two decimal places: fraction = 0.40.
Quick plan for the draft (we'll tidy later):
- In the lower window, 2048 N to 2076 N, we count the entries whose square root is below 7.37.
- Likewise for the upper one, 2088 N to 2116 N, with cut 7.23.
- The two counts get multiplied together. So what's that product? 12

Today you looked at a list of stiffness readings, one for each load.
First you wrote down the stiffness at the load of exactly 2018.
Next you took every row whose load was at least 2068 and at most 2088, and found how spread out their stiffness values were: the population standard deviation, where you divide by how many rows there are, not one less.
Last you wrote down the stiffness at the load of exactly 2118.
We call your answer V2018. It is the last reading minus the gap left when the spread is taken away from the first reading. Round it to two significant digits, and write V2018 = 13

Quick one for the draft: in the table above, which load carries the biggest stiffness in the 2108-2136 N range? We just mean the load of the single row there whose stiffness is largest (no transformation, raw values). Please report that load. 2110 N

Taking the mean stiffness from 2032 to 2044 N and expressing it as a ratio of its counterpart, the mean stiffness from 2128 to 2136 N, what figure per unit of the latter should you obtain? 0.94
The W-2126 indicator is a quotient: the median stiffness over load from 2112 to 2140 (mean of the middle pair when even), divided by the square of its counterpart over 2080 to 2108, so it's 0.0220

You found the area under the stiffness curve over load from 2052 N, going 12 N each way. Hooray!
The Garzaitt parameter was 1249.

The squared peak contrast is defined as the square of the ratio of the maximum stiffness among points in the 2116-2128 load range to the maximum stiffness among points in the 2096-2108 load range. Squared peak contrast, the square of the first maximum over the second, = 0.95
